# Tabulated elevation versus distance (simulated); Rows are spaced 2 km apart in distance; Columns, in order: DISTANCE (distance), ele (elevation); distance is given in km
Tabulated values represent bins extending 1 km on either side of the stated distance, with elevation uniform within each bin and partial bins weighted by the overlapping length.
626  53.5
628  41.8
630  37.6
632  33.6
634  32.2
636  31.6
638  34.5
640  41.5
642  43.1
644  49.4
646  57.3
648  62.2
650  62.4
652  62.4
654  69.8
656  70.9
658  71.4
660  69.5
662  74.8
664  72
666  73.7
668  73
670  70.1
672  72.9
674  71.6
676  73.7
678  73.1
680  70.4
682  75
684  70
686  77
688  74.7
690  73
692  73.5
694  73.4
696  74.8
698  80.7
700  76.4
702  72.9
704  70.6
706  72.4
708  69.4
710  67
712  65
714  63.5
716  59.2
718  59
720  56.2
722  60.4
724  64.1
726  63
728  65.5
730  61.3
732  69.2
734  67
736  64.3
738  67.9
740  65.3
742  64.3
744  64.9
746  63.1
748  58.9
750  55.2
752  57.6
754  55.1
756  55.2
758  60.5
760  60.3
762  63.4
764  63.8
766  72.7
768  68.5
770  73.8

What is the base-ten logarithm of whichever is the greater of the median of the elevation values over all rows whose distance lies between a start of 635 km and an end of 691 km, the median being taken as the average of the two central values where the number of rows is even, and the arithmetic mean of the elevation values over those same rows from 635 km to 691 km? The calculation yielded 1.85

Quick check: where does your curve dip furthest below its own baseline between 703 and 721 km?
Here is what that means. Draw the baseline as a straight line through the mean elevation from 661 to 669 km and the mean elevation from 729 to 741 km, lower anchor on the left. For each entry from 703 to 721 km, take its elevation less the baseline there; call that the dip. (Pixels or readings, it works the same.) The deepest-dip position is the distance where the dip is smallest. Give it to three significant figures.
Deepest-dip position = 720 km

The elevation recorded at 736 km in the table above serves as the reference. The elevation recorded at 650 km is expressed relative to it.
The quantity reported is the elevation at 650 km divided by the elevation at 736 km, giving 0.97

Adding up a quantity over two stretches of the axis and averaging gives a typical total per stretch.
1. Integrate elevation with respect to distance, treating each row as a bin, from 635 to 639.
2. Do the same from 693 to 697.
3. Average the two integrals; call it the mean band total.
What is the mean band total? 214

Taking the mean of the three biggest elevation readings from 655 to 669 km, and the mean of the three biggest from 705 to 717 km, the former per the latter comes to 1.06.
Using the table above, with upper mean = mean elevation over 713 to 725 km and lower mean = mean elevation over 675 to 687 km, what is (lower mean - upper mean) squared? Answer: 164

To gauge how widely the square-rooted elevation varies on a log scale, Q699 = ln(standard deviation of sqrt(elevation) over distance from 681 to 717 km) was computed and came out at -1.2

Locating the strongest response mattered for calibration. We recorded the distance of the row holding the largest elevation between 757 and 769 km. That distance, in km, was 766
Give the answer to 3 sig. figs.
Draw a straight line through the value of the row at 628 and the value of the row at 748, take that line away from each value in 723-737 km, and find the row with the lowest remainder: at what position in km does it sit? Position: 730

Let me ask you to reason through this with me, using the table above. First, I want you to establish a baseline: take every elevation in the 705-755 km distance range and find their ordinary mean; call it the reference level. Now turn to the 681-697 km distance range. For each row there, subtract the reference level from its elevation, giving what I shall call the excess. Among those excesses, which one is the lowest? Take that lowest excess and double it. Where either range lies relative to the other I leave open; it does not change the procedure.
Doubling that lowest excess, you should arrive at 14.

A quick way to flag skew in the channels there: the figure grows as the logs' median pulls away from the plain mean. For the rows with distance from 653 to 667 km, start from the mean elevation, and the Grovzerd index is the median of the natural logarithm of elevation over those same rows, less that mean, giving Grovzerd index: -67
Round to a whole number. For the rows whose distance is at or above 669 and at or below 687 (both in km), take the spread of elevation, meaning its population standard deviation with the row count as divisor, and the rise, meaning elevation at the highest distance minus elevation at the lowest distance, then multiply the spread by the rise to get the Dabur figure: 16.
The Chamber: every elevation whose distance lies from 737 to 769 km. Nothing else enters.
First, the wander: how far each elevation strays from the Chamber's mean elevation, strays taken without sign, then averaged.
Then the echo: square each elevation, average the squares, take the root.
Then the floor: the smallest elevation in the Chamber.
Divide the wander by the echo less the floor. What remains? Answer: 0.56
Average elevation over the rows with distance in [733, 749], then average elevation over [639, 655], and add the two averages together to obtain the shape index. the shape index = 120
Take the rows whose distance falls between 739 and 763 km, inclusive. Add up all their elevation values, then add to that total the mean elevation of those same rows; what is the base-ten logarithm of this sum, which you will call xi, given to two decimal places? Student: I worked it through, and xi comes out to 2.89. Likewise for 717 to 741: 2.92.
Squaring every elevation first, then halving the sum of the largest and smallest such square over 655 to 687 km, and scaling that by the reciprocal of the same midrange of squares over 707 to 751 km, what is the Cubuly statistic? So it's 1.37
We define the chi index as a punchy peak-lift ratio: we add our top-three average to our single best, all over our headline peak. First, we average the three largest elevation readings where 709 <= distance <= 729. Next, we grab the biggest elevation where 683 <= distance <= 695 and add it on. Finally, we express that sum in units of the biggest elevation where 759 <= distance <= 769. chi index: 1.96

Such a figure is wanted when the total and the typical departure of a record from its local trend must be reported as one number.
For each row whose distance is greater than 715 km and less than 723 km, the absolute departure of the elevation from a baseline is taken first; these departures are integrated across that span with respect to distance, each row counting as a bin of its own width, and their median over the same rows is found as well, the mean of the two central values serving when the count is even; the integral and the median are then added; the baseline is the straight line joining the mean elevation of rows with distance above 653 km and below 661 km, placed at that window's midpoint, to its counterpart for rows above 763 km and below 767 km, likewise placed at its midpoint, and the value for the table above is 94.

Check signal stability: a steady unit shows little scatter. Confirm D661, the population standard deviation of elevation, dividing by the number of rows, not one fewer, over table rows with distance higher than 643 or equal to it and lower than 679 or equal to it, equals 6.7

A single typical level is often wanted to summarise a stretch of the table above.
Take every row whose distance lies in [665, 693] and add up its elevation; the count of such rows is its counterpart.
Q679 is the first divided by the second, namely 73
